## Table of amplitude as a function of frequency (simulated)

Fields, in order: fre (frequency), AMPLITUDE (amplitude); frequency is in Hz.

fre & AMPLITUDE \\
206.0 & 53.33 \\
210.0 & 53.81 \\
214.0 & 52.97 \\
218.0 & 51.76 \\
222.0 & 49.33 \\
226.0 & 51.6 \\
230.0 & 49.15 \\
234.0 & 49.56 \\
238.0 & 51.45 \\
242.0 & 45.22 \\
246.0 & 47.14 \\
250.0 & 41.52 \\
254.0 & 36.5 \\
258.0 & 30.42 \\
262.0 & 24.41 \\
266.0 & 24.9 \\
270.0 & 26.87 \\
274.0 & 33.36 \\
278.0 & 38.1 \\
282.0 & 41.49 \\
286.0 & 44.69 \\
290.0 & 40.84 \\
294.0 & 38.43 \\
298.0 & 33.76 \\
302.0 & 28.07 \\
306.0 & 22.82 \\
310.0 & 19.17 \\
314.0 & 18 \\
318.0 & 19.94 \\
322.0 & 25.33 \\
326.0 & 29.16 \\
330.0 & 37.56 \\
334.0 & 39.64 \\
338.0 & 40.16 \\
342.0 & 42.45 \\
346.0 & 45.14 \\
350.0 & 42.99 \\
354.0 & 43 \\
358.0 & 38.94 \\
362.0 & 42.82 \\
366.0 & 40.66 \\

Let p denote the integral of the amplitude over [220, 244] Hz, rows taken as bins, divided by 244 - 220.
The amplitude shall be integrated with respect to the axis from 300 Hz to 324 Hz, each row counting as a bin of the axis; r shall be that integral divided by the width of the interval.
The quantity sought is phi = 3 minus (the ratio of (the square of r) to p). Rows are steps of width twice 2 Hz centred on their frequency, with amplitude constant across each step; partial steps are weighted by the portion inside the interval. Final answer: -7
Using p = 49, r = 22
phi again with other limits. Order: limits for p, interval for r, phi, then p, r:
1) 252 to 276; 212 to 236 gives -84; 29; 51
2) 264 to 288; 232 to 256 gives -56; 35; 45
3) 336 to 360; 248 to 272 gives -19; 42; 31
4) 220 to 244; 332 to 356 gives -33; 49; 42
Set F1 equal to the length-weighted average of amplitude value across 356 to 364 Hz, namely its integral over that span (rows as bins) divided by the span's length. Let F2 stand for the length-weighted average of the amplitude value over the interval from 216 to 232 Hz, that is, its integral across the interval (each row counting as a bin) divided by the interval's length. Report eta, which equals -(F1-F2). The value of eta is 10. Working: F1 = 41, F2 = 50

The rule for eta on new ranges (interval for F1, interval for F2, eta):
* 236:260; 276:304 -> -4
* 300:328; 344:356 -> 20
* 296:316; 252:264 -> 6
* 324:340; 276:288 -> 5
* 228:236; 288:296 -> -10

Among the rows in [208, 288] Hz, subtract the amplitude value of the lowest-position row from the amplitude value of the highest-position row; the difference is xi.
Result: -9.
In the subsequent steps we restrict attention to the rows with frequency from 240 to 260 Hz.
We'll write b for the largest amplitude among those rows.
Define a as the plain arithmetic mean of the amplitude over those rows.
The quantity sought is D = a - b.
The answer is -7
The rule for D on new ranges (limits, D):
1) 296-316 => -9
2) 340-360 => -3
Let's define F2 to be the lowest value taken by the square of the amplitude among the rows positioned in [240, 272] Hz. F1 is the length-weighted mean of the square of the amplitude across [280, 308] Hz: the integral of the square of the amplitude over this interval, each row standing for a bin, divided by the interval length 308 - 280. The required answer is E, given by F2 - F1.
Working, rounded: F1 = 1330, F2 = 596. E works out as -734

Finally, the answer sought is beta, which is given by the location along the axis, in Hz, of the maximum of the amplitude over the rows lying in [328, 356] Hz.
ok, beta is 346.0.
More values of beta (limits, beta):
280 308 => 286.0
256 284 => 282.0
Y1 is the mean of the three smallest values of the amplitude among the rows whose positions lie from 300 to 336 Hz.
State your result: 19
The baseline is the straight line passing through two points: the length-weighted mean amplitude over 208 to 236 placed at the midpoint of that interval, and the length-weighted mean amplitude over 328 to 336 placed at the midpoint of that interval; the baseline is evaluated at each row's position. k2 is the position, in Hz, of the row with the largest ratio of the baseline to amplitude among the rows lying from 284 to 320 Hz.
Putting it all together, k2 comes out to 314.0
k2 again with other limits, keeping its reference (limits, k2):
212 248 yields 242.0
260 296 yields 262.0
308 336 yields 314.0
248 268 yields 262.0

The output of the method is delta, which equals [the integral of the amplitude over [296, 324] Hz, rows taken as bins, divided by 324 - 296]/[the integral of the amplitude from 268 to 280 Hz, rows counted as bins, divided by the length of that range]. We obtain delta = 0.7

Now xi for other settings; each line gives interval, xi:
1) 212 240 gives -2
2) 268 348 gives 18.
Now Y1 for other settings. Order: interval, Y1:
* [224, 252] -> 45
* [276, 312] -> 23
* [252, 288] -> 25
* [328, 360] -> 39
